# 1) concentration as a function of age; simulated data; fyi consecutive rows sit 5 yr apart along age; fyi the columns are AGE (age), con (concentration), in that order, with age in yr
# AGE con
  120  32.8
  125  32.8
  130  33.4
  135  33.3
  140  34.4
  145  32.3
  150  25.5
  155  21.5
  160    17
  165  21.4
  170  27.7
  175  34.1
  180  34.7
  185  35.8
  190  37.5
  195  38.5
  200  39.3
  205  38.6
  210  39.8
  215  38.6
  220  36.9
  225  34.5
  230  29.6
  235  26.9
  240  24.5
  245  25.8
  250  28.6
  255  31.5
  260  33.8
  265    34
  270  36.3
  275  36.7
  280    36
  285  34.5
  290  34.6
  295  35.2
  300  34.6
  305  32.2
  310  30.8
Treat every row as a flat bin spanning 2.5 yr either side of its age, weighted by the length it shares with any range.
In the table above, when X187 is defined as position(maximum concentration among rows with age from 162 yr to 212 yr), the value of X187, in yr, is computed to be 210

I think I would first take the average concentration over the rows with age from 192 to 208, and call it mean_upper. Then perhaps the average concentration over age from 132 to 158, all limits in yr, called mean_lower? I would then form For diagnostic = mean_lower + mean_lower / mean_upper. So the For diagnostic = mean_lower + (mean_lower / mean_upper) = 30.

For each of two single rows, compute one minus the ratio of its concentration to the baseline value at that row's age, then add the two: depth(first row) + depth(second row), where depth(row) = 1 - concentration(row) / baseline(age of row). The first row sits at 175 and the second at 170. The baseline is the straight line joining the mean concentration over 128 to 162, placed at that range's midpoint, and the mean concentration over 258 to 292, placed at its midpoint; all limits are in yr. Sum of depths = -0.1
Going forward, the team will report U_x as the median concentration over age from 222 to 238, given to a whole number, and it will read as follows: 30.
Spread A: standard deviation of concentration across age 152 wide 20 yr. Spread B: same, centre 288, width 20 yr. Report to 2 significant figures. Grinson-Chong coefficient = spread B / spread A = 0.11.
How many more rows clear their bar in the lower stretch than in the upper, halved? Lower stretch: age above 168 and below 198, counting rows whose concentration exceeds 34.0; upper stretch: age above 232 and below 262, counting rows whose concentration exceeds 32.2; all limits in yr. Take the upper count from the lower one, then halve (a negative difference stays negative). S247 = 2.0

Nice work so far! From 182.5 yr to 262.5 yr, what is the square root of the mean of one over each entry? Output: 0.174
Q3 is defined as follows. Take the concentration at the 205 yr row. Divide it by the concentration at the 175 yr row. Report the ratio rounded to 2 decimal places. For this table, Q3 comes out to 1.13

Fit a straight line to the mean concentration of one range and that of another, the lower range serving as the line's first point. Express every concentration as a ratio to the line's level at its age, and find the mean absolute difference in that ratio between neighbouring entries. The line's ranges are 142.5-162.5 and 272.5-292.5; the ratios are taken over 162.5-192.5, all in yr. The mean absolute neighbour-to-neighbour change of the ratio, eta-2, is 0.10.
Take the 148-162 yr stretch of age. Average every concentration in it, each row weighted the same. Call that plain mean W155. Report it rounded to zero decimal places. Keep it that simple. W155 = 21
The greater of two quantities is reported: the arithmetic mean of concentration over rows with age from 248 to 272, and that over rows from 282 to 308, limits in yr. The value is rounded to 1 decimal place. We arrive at 34.2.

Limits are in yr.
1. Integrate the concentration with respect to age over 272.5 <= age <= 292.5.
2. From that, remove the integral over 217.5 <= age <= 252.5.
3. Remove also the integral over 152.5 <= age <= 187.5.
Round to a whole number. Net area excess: -1286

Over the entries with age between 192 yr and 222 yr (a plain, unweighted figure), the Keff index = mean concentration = 39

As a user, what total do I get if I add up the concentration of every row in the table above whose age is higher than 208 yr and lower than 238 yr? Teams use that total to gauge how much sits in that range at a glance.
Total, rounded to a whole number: 206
